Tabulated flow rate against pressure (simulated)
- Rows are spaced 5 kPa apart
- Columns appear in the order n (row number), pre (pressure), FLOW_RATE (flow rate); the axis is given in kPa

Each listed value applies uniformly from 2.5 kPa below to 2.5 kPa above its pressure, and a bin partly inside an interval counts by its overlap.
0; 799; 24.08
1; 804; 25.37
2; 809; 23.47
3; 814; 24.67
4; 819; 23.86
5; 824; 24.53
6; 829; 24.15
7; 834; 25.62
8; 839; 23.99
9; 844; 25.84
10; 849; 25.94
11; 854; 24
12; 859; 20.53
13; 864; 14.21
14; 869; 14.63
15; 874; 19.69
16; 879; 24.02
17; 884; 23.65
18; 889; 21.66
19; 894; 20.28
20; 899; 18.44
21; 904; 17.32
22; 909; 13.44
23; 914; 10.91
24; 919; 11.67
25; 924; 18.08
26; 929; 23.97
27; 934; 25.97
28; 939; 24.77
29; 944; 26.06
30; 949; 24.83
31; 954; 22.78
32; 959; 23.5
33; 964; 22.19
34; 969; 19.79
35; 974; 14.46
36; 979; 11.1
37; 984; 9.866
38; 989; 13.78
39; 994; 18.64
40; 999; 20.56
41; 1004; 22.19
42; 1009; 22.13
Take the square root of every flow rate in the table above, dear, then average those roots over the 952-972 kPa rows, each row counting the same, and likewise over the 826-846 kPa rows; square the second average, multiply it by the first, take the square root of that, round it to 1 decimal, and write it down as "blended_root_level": 10.8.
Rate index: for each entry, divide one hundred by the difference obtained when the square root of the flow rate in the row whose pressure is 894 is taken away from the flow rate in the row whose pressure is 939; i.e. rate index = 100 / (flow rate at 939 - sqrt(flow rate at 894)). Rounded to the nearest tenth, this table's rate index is 4.9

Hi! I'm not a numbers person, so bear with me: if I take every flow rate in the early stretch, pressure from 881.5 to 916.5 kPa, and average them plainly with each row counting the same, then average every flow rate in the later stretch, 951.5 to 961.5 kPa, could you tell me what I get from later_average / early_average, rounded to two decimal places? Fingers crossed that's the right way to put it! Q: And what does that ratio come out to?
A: 1.29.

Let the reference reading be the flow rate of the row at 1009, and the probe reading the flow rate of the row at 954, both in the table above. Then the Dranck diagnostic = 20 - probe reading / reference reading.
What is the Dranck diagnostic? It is 18.97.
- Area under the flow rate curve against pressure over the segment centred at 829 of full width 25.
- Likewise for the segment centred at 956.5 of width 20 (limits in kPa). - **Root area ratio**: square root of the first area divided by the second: 1.14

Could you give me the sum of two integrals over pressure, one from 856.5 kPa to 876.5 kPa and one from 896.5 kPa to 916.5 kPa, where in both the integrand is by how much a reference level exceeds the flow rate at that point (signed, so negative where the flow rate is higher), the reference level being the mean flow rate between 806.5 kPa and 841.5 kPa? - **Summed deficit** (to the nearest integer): 327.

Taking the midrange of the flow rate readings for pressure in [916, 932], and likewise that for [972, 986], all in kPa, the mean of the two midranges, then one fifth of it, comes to 3.0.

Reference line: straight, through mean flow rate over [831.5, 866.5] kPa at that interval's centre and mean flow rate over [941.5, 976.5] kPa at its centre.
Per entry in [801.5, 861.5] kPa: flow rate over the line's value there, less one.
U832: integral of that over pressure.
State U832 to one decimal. 3.4 kPa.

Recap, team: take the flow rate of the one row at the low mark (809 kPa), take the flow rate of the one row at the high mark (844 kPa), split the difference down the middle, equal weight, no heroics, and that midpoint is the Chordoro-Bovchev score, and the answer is 24.7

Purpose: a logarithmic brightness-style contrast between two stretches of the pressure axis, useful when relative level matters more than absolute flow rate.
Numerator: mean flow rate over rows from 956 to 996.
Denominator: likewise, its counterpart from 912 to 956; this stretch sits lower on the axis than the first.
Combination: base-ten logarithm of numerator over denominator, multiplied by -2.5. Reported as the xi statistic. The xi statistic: 0.25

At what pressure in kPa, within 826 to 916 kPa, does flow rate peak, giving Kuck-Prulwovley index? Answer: 849 kPa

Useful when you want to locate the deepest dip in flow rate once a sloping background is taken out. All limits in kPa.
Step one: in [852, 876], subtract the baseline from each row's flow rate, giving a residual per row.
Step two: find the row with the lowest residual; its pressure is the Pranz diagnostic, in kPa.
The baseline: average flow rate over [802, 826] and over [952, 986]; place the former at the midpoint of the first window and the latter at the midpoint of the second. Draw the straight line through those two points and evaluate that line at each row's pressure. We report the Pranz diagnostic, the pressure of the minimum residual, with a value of 864 kPa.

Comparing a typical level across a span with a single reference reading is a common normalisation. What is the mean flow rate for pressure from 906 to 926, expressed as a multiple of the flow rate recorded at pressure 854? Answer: 0.56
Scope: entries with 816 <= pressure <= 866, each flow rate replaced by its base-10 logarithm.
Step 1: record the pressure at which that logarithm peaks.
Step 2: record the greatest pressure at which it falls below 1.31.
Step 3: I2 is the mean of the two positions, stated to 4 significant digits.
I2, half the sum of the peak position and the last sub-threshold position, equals 856.5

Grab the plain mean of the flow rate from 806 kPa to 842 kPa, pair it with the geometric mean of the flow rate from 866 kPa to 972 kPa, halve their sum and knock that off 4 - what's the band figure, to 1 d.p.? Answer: -18.1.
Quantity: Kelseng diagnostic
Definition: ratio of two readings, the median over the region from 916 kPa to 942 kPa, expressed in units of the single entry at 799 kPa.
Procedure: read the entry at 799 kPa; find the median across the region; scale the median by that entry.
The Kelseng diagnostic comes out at 1.0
